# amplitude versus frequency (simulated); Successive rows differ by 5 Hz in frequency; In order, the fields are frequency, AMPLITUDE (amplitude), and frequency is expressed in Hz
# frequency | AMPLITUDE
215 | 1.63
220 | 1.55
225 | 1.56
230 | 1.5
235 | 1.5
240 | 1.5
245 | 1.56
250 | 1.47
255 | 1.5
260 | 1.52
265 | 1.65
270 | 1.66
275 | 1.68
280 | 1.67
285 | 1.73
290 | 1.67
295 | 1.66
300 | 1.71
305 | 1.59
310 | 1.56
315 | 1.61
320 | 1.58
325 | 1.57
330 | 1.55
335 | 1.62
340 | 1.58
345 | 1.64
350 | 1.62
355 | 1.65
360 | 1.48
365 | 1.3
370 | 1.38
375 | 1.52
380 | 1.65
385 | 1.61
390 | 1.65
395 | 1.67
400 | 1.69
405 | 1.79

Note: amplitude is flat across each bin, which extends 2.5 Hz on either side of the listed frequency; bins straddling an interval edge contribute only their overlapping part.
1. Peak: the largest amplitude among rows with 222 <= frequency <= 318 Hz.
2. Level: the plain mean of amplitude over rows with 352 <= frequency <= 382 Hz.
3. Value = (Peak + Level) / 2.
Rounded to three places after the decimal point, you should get 1.613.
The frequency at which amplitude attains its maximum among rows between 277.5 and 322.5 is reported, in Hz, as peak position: 285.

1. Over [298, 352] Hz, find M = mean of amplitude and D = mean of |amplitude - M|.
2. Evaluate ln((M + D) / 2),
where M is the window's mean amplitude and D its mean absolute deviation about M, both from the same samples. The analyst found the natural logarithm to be -0.201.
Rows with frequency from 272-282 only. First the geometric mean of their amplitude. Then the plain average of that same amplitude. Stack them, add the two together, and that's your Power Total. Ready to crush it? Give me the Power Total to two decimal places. 3.35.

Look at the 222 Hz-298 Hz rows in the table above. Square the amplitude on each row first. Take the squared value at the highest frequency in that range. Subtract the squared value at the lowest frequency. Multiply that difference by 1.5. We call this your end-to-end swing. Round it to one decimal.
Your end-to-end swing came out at 0.5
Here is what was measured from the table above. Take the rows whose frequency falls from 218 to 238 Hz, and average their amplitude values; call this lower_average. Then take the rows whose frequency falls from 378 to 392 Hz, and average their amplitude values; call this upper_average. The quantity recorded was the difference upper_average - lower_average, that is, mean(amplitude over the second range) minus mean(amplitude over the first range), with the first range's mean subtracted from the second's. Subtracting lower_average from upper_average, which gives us 0.11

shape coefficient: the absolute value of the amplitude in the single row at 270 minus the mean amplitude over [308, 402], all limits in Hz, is 0.085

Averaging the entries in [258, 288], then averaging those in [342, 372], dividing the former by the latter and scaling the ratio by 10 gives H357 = 10.9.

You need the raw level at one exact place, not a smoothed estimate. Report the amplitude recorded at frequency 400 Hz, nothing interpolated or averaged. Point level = 1.69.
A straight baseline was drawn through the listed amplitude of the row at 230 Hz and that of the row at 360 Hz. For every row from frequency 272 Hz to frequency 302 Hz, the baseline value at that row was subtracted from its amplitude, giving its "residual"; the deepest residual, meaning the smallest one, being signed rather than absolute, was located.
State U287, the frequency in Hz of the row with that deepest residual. 295 Hz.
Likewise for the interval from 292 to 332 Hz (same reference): 330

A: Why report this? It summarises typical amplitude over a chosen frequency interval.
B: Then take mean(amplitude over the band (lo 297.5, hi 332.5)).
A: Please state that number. 1.60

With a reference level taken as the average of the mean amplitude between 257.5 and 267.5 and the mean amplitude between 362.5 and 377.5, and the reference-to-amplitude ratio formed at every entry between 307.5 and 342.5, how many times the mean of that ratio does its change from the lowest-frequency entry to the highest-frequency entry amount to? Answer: -0.01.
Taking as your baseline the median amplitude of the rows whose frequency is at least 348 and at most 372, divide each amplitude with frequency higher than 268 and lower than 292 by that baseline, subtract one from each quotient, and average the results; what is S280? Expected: 0.14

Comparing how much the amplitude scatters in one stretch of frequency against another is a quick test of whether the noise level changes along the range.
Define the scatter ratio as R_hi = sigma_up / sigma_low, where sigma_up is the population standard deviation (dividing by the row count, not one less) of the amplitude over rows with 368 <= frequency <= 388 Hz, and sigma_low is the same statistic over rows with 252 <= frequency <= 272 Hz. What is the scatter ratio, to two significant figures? 1.4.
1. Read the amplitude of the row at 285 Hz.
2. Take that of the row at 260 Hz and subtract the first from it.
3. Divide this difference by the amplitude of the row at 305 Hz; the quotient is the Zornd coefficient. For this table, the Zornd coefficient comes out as -0.13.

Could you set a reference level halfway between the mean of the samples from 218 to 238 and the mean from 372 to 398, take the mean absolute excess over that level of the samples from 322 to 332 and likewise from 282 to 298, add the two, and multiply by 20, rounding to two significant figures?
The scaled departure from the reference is 2.5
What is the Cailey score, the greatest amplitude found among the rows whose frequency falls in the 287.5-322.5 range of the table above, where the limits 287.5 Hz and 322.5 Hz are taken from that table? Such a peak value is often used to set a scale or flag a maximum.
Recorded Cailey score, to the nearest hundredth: 1.71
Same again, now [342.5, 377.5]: 1.65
